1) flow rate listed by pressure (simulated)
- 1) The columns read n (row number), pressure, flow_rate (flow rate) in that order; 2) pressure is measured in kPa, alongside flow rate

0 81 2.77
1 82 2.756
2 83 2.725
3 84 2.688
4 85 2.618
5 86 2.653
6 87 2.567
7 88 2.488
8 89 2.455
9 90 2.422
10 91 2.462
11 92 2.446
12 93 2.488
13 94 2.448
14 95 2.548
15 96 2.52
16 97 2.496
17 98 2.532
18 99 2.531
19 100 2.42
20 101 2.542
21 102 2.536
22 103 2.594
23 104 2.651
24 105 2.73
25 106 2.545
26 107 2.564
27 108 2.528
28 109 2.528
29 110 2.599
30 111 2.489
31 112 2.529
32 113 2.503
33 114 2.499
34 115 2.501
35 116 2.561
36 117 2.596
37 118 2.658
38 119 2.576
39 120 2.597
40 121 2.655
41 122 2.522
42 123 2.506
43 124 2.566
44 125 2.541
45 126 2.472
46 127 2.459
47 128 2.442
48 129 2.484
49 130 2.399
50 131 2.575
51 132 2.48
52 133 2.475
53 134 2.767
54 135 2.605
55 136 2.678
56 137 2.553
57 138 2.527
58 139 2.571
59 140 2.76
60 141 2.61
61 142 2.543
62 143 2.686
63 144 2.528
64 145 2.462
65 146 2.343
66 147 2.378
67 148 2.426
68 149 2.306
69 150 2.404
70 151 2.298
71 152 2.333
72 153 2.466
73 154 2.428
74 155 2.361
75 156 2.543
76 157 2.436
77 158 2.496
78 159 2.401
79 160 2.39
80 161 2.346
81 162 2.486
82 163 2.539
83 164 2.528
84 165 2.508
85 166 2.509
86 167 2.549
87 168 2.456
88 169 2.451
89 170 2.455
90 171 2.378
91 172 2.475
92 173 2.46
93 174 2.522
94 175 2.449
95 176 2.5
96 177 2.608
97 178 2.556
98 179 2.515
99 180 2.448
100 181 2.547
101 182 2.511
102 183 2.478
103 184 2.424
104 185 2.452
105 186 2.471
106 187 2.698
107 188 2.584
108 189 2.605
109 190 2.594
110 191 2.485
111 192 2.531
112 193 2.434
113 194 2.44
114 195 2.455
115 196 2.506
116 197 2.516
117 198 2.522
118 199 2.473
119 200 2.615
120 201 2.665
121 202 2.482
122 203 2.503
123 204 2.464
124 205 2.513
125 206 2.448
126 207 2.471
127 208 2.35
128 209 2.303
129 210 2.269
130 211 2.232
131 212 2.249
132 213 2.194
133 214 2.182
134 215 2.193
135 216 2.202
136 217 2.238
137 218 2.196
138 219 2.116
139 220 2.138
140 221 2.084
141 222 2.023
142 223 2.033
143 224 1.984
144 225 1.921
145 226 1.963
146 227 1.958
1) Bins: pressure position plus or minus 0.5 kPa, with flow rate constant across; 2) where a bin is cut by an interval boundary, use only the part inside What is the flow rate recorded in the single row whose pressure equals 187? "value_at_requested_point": 2.698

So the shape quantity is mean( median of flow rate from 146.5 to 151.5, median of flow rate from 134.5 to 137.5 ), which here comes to 2.49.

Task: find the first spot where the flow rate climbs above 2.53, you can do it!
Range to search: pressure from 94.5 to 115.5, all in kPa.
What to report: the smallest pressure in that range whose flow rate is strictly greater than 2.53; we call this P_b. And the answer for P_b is 95 kPa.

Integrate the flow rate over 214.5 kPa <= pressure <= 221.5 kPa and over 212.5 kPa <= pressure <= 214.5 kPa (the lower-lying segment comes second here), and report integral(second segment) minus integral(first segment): -11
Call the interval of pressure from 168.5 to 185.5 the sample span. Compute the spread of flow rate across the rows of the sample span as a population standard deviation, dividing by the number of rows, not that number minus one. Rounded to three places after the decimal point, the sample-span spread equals 0.054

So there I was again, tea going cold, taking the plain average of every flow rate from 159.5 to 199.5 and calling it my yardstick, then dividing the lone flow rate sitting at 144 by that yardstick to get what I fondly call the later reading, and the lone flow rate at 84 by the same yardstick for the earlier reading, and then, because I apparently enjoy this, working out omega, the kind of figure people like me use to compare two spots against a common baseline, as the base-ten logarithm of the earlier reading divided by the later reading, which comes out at 0.027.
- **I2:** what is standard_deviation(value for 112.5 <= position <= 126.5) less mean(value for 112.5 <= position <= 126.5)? -2.50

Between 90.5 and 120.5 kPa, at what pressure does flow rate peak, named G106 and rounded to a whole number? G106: 105 kPa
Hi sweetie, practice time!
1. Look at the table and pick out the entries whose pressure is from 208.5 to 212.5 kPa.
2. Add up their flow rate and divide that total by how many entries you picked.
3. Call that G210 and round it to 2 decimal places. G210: 2.26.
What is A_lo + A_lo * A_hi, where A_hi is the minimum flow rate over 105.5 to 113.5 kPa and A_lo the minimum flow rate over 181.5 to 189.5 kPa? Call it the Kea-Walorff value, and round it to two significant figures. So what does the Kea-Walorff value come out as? 8.5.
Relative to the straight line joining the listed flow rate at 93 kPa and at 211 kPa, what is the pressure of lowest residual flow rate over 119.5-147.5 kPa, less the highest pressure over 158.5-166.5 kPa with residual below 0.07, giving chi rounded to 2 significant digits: -15 kPa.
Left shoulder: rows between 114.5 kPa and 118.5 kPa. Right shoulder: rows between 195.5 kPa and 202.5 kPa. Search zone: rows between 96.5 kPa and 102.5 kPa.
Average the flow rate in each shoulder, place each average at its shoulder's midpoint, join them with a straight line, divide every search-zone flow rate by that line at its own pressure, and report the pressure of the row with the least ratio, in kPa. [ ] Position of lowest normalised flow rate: 100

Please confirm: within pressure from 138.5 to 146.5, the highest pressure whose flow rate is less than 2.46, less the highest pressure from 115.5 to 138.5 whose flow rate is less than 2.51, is 13 kPa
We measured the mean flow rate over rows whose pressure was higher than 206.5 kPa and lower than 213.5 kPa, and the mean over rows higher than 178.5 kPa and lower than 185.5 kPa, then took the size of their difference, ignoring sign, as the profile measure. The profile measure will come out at 0.19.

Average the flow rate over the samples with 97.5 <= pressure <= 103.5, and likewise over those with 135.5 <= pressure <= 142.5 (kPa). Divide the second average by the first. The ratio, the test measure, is 1.03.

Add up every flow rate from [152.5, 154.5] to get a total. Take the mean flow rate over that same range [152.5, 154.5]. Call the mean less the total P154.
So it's -2.45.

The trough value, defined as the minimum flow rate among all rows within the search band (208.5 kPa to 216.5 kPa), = 2.182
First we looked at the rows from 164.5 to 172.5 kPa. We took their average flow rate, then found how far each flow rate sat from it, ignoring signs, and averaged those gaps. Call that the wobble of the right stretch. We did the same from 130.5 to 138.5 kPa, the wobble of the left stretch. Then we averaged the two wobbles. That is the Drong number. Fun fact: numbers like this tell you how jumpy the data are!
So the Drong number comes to 0.057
